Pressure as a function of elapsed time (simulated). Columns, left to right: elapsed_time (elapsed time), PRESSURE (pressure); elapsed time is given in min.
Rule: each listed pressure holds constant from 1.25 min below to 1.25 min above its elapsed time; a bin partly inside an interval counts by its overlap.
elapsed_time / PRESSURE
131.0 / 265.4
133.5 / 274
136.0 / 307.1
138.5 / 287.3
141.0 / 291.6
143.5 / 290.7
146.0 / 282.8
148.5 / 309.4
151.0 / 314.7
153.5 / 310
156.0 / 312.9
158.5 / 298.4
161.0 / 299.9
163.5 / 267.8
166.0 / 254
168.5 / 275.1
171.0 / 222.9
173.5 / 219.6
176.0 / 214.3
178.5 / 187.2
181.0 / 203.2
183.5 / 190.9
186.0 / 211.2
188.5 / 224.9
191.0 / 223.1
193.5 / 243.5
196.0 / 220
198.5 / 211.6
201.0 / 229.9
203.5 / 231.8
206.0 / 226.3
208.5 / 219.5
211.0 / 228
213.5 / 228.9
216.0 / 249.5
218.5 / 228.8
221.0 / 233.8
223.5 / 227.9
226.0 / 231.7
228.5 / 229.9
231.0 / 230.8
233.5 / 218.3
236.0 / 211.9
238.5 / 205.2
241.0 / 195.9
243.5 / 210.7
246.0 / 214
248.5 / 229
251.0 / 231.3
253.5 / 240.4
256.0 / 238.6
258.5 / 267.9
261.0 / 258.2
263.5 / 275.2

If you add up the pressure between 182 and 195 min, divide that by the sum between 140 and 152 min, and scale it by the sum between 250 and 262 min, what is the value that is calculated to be 908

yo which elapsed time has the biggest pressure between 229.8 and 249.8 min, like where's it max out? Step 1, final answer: 231.0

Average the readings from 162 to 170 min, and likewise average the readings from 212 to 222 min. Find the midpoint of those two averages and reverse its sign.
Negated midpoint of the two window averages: -250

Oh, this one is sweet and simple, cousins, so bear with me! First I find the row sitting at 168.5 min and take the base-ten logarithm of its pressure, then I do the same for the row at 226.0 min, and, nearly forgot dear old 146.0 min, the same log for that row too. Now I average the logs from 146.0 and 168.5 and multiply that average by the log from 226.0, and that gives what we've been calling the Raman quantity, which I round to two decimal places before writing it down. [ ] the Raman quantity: 5.78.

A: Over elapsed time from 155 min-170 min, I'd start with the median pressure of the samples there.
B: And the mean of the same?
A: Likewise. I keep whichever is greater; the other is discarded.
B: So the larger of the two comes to 287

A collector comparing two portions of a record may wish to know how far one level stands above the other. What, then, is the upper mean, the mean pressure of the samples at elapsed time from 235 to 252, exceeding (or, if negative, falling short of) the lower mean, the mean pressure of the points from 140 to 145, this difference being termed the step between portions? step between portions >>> -77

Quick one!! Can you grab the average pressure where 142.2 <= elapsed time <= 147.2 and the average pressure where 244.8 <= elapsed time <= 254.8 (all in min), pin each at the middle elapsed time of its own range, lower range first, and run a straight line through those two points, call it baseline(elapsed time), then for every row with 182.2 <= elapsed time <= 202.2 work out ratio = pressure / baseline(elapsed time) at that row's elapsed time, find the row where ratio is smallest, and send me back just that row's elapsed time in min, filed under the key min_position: 183.5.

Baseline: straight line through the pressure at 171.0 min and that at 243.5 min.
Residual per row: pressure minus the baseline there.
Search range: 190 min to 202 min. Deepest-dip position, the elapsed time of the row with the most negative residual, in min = 198.5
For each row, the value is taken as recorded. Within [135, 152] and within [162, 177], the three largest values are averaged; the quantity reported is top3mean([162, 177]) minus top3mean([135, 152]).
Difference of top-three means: -45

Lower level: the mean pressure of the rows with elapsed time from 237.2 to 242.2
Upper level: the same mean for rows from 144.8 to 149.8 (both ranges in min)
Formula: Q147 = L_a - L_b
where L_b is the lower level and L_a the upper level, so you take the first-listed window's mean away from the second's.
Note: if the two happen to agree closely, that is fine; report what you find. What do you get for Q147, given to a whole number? 96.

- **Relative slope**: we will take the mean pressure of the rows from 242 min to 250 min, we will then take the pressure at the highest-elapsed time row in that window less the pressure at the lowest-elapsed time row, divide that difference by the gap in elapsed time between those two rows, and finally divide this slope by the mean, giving 0.017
